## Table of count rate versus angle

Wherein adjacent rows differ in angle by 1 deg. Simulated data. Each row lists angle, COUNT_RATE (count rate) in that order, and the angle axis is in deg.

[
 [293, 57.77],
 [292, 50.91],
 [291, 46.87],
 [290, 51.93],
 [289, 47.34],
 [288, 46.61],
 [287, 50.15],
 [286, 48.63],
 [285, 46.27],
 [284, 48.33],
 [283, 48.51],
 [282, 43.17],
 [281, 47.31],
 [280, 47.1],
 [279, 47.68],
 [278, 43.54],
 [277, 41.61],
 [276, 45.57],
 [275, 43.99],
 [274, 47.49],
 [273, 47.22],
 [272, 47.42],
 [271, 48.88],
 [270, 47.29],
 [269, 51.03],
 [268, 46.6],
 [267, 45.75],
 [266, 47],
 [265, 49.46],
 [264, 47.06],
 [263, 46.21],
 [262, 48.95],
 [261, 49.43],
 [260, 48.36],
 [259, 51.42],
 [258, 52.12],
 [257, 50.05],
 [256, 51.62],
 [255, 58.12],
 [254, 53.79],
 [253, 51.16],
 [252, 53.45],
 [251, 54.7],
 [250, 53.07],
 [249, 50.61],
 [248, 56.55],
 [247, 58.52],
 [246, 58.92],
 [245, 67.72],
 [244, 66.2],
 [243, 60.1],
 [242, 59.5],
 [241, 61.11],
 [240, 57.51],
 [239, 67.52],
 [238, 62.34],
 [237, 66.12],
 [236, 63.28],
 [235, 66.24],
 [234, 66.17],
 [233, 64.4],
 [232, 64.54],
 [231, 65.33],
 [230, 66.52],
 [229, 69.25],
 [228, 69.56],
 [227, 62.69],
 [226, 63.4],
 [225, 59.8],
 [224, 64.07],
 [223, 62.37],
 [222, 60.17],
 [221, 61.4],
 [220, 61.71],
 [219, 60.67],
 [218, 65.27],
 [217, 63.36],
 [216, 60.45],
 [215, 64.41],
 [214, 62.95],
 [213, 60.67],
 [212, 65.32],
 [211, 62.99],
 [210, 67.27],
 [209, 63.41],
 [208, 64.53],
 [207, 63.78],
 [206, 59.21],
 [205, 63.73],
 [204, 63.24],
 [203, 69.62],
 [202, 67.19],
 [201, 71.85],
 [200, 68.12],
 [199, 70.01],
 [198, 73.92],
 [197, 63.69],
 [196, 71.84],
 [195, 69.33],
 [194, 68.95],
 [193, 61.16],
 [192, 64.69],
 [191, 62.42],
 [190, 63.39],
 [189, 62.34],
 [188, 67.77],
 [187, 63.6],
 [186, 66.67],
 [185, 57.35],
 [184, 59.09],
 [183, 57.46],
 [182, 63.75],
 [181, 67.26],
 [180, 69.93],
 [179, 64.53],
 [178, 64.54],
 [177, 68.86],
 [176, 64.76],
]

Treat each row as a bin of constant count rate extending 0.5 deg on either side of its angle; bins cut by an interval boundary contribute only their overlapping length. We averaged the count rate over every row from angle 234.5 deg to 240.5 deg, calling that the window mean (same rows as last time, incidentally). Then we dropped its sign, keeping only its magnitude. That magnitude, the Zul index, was 63.8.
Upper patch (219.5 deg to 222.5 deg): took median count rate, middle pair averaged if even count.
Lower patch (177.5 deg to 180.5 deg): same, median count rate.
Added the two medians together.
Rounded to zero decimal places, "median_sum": 126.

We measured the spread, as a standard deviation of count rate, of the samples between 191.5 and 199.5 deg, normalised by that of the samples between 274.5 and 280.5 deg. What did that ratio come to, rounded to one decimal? 1.9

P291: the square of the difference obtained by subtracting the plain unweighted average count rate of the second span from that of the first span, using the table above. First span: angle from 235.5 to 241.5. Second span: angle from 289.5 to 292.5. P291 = 171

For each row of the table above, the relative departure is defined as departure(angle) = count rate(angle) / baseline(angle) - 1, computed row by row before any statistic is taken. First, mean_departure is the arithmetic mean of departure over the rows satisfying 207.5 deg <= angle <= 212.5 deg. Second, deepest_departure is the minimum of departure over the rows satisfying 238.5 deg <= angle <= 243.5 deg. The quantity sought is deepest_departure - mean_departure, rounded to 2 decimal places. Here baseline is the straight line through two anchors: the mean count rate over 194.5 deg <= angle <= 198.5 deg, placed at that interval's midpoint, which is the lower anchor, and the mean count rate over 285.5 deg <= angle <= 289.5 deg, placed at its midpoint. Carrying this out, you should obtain 0.00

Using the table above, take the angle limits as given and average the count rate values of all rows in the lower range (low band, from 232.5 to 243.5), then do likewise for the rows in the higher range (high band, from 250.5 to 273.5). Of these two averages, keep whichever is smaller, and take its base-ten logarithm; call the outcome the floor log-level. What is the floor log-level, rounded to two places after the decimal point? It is 1.70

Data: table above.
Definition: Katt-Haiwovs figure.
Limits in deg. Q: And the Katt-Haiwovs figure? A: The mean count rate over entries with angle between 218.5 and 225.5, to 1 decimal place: 61.5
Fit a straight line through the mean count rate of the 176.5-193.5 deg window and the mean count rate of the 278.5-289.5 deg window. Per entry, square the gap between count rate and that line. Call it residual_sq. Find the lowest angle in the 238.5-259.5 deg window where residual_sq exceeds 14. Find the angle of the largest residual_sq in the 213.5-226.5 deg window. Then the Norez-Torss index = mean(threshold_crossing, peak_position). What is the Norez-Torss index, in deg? 228.5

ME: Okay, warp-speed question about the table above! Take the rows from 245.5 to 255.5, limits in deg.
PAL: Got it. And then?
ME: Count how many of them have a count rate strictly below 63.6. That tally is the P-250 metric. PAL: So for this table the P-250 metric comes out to 10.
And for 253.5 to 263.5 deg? 10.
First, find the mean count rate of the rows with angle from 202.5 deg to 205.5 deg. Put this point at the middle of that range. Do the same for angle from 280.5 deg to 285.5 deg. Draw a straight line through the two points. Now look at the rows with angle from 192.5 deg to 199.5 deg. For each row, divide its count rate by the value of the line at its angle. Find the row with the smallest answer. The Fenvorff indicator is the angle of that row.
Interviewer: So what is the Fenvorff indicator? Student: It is 193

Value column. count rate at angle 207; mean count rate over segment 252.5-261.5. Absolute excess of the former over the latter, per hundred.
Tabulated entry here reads 0.12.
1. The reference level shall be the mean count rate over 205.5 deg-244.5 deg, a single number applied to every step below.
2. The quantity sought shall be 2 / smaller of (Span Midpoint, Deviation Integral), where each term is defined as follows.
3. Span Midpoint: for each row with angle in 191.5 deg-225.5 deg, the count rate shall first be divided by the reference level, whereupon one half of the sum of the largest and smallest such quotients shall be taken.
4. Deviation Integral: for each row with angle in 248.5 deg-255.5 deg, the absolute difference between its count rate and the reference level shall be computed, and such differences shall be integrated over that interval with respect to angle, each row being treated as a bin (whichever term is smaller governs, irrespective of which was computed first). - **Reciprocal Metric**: 1.91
